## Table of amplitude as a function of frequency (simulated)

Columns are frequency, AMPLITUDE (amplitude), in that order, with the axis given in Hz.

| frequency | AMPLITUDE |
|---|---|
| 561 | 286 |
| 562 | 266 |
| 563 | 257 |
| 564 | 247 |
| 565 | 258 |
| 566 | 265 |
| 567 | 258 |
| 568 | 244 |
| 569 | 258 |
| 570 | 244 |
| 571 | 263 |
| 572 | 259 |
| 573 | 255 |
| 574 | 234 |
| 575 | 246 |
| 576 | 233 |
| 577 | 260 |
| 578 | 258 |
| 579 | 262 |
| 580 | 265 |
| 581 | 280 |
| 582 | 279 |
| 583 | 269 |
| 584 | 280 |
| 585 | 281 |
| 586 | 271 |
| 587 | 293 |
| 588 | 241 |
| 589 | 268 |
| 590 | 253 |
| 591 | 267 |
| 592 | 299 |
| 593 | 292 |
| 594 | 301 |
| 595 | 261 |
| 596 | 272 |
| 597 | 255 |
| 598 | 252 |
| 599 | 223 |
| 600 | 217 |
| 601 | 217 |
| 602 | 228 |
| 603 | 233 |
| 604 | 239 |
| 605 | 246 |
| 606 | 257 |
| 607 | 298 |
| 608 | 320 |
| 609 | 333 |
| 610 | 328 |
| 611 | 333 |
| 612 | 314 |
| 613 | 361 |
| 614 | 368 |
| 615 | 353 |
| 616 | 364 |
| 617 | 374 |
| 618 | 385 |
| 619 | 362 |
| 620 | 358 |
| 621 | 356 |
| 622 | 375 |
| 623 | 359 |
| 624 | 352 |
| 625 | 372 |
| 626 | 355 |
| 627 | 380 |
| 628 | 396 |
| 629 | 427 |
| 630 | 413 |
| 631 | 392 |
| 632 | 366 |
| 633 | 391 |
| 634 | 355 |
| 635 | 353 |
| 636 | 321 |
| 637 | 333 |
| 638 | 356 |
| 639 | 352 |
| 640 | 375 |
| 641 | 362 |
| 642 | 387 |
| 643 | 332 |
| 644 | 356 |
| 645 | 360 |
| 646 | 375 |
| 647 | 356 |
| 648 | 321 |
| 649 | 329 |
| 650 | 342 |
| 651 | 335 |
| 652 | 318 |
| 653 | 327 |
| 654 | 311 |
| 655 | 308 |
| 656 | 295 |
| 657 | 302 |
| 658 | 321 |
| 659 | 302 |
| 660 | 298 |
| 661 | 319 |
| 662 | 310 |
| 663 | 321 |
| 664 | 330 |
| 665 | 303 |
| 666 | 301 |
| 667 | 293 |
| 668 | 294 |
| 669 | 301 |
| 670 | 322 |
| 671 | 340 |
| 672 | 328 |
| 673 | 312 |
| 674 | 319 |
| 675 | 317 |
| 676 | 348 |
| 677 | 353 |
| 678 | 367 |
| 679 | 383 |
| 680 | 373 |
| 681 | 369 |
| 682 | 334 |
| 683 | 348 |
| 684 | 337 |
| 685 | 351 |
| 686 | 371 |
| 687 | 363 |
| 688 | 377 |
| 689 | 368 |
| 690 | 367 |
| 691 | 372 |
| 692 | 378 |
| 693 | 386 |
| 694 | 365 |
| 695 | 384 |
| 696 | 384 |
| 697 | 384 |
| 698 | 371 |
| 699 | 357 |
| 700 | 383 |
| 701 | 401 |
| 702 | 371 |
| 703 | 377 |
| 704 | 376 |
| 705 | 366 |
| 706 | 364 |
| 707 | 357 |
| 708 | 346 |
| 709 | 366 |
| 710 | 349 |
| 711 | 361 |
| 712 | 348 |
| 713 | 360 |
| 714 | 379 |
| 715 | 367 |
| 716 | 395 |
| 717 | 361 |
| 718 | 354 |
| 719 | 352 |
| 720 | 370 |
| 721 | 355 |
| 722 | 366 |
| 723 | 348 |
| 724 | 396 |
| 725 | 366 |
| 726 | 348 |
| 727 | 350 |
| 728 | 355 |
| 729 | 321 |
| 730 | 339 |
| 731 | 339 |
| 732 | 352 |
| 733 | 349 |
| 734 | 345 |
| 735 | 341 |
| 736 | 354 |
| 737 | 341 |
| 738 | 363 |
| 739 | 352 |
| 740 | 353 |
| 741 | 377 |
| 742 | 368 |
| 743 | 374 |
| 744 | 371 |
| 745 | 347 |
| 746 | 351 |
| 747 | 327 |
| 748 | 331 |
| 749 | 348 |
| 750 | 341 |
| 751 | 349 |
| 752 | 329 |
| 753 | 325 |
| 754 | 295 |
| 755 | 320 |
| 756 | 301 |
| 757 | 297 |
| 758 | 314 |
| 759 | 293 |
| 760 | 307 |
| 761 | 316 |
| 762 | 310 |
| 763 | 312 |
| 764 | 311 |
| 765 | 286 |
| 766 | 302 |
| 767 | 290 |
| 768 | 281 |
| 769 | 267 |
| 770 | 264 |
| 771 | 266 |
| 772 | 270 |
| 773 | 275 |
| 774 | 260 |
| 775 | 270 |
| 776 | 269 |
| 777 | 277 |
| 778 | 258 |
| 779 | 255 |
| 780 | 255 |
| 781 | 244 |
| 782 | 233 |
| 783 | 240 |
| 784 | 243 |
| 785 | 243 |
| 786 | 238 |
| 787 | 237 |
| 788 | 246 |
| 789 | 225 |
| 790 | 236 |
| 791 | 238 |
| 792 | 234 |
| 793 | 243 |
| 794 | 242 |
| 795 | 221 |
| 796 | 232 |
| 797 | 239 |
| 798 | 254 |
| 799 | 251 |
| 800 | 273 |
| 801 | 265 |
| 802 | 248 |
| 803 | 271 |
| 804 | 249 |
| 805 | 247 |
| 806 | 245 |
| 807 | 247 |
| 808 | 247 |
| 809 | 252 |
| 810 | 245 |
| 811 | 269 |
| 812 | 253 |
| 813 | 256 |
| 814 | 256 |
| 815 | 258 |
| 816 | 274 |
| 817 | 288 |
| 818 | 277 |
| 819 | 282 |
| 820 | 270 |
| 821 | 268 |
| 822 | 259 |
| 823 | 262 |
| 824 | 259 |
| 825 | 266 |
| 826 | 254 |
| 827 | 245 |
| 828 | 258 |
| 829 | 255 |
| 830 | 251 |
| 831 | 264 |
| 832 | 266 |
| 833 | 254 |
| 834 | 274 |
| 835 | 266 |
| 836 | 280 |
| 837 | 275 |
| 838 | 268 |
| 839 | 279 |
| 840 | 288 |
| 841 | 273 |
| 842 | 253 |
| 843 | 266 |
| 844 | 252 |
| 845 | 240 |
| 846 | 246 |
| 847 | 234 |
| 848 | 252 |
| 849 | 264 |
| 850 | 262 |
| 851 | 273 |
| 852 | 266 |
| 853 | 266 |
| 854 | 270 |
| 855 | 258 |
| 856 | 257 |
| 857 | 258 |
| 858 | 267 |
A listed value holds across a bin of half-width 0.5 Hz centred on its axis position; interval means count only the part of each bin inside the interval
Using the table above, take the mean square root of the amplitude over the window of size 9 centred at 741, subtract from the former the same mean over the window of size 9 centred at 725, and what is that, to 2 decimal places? 0.12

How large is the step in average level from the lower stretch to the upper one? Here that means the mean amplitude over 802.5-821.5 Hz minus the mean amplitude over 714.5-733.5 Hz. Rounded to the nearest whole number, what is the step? -96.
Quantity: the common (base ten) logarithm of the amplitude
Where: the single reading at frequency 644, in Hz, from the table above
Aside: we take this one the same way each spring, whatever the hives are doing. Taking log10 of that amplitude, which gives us 2.55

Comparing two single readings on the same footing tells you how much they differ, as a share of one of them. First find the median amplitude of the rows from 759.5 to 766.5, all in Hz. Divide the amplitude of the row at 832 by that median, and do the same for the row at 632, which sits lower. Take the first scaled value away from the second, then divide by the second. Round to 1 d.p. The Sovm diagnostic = 0.3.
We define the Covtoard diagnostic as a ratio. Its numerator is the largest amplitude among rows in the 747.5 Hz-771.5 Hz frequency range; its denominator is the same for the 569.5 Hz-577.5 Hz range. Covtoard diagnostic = 1.33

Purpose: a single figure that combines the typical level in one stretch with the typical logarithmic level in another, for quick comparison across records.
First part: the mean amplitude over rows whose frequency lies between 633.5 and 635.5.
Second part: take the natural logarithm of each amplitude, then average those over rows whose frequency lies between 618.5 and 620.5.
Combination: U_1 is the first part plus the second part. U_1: 360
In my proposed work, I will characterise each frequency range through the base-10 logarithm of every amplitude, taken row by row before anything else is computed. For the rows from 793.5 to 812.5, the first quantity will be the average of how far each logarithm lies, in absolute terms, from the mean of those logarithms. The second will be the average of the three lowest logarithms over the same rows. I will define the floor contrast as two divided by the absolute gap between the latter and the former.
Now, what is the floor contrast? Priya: 0.852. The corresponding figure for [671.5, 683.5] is 0.808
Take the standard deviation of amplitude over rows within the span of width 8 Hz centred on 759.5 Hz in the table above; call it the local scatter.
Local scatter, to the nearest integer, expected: 8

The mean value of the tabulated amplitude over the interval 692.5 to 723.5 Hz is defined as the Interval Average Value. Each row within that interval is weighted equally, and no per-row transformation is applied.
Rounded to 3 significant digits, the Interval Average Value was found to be 368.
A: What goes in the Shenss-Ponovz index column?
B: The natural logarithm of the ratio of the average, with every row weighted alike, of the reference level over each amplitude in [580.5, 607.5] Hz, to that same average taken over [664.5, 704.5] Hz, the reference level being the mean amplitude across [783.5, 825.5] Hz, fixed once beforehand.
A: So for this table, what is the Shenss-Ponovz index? 0.30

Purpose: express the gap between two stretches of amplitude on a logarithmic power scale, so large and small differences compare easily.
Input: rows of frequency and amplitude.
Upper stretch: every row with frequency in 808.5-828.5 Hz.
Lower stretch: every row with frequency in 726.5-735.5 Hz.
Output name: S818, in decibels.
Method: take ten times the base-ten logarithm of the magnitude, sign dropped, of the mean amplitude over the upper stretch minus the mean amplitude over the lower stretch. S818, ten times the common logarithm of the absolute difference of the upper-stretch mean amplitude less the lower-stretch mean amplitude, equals 19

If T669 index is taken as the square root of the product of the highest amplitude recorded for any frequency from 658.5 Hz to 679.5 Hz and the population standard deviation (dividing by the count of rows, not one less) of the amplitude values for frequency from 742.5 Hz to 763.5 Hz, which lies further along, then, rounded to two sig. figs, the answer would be 94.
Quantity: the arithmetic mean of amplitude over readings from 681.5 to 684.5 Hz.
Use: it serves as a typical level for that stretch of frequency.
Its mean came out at 340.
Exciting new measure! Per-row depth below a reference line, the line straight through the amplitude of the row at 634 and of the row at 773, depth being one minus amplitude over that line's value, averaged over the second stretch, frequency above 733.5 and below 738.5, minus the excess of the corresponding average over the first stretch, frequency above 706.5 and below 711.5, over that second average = -0.21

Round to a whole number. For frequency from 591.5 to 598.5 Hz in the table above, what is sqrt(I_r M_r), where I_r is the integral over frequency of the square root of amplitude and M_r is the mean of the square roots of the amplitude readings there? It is 44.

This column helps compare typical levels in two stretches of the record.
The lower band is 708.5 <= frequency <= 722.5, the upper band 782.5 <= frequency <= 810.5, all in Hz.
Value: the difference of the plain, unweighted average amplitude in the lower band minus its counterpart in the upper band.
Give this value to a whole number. 118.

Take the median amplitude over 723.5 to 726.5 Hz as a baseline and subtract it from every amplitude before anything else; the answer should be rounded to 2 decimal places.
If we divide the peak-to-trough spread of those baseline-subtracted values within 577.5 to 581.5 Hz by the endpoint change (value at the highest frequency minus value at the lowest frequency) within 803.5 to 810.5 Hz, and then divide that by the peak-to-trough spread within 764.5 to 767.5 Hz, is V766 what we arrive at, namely -0.34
